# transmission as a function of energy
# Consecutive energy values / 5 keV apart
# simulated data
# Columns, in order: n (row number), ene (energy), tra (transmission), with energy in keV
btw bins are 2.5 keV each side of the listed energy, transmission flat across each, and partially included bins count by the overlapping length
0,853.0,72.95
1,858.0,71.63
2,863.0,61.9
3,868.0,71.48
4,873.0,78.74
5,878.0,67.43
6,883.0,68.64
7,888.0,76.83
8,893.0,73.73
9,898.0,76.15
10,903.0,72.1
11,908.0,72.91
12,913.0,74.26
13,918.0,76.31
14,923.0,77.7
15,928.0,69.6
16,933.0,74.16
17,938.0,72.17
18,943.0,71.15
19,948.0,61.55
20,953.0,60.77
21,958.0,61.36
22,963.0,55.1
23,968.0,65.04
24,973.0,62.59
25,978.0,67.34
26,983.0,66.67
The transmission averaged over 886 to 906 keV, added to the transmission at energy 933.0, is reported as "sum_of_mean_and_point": 149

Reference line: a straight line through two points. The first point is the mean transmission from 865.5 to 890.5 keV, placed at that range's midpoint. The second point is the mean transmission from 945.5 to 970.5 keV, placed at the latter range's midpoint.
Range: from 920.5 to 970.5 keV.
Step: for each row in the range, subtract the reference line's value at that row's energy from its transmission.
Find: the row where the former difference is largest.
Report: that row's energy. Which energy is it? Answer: 923.0 keV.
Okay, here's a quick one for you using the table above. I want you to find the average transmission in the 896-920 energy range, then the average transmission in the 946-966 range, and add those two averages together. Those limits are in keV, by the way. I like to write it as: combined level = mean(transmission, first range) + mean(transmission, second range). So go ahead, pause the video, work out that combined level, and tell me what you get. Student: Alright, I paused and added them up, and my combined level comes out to 134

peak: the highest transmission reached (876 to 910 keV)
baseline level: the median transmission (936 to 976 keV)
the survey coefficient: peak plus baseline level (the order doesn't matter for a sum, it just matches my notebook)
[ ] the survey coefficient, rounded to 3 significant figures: 139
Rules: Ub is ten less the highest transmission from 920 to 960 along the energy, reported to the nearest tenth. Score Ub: -67.7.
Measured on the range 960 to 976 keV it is -55.0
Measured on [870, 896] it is -68.7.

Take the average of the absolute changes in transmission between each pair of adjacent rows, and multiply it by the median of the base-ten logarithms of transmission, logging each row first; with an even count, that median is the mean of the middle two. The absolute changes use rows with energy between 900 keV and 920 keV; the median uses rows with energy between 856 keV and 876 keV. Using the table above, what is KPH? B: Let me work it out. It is 3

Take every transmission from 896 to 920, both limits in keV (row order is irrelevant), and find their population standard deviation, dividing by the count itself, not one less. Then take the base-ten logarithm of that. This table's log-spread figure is 0.23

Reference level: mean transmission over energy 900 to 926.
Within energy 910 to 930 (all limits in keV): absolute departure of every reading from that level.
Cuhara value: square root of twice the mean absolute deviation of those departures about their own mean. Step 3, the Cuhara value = 1.7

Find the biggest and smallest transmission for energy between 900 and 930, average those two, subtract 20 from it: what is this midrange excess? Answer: 54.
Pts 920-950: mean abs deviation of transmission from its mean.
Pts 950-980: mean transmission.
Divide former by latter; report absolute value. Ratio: 0.059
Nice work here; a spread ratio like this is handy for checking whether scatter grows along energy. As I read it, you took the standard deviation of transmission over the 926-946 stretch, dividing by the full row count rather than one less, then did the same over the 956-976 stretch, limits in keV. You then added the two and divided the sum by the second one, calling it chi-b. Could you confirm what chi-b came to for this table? 1.5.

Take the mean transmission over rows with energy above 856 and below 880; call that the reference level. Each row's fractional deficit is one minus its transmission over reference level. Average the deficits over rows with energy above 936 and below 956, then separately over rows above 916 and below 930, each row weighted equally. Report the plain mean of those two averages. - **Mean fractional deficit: 0.00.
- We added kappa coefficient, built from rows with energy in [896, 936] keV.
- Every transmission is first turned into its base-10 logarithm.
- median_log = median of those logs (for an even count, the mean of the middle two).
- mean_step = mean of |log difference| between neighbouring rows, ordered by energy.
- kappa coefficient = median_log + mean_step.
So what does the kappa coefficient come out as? 1.89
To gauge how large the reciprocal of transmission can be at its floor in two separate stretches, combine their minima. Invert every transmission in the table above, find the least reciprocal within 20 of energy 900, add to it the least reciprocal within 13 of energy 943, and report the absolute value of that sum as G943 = 0.0265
